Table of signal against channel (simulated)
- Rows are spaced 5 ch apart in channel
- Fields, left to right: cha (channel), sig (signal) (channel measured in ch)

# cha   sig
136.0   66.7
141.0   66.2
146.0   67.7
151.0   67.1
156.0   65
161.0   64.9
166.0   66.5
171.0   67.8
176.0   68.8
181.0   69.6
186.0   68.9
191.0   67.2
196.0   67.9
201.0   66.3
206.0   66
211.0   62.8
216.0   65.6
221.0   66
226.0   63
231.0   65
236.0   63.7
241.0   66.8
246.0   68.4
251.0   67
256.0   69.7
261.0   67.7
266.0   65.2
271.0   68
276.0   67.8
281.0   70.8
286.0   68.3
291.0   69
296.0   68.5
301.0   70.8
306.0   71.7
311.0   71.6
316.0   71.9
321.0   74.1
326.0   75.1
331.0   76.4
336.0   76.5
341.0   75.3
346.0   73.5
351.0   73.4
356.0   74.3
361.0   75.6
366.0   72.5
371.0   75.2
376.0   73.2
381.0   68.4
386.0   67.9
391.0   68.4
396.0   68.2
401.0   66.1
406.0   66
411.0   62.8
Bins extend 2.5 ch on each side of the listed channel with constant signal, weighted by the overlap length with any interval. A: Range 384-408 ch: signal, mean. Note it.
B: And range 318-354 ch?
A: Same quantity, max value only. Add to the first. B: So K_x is 144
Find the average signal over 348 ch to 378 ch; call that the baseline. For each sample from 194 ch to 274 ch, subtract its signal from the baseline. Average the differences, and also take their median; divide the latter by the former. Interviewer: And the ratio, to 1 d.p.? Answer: 1.0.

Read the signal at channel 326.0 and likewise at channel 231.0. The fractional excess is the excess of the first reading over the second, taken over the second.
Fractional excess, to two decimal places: 0.16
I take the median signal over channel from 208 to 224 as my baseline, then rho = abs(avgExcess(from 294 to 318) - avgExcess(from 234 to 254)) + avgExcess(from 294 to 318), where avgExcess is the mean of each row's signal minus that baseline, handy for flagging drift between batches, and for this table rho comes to 10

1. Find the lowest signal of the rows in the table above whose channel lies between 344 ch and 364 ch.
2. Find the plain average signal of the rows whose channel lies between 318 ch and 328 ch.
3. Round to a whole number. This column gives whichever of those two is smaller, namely 73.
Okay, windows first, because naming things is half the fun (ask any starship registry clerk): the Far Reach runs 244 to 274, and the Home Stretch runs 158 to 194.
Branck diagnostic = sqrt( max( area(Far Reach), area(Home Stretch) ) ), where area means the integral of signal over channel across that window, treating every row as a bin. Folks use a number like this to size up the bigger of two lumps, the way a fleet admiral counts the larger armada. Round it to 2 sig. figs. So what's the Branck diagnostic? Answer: 49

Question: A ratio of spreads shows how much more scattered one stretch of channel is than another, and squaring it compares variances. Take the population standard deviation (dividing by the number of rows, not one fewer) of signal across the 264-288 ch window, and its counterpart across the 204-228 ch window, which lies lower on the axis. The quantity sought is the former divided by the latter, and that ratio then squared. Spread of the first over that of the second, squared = 1.48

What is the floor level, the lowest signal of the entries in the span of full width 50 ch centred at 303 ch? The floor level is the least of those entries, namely 68.3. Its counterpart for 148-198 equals 64.9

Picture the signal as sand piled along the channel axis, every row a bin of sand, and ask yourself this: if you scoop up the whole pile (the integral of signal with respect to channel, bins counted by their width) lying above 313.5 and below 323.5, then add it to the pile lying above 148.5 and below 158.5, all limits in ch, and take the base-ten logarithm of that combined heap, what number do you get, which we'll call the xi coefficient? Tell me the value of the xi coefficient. 3.14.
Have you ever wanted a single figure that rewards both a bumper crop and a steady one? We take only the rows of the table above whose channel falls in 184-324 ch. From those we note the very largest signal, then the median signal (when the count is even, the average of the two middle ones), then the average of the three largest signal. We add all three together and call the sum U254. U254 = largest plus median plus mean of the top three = 215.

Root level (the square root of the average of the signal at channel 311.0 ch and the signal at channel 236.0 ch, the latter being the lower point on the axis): 8.22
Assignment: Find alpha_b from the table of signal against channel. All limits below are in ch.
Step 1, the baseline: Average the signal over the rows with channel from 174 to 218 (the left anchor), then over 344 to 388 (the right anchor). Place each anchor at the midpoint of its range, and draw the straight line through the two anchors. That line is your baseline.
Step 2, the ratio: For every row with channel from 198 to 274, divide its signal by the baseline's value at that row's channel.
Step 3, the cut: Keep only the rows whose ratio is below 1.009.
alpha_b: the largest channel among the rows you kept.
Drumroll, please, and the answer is 271.0 ch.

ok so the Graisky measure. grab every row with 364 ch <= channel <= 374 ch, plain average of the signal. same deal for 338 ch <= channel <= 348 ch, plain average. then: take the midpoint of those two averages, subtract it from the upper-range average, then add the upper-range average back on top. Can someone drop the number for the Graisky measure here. 73.6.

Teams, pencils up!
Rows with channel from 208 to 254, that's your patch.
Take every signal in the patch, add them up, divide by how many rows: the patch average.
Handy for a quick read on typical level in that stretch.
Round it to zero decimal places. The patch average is 65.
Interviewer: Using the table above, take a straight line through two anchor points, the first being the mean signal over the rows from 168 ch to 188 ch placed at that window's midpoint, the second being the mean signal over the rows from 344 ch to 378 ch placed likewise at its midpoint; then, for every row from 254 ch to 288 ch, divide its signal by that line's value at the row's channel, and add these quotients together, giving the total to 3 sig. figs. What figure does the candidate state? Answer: 6.69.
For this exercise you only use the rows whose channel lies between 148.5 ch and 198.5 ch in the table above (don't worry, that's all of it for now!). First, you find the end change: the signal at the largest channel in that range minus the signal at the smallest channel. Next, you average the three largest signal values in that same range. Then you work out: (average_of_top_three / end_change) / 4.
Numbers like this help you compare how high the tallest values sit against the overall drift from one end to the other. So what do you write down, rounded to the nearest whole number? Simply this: 22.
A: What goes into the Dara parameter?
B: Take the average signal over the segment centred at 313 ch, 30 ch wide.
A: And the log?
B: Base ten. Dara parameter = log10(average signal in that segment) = 1.86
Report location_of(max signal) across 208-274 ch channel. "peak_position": 256.0 ch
